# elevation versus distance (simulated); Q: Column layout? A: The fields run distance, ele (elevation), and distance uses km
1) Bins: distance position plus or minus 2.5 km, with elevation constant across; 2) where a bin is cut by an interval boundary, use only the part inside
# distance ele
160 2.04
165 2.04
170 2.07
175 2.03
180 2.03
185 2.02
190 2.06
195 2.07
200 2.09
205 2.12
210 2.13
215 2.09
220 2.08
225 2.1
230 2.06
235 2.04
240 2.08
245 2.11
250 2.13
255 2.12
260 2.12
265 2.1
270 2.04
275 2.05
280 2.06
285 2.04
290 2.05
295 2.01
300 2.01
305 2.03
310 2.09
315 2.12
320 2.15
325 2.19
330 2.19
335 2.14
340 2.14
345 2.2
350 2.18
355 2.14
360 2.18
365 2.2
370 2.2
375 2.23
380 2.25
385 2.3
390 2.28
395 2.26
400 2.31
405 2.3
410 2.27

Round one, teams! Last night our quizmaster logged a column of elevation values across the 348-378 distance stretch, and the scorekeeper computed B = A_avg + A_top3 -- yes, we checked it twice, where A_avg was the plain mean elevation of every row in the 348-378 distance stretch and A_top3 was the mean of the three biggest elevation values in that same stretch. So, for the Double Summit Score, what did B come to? 4.40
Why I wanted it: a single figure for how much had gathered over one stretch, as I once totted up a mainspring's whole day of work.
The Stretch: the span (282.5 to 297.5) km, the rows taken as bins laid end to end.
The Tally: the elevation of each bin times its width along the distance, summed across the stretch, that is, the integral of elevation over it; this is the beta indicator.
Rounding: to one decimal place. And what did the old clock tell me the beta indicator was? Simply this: 30.5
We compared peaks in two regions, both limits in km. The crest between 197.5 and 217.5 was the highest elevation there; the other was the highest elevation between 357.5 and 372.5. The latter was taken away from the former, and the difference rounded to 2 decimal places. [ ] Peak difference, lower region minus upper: -0.07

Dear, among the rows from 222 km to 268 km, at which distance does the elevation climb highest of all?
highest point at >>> 250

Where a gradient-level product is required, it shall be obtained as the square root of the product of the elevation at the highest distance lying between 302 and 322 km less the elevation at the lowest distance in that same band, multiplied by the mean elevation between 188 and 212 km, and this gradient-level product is 0.50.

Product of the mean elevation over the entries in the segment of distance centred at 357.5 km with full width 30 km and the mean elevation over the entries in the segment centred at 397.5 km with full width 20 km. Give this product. 4.99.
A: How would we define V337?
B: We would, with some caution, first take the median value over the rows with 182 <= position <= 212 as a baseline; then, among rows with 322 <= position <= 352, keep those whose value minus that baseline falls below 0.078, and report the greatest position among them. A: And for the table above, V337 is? 340 km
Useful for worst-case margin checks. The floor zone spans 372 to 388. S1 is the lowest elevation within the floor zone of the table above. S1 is 2.23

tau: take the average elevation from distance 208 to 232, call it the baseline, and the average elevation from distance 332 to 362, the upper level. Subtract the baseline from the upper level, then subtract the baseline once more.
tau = -2.02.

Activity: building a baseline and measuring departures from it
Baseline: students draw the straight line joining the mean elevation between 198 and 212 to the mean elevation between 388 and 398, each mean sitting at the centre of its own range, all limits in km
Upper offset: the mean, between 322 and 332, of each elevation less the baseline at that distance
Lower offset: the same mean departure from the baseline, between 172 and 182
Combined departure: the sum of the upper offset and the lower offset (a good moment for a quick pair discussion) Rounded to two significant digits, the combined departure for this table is -0.086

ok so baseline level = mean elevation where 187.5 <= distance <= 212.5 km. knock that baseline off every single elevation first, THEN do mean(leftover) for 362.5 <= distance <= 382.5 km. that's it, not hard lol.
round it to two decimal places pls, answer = 0.13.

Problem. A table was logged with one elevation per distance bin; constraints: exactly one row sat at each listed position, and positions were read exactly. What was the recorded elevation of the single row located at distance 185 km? 2.02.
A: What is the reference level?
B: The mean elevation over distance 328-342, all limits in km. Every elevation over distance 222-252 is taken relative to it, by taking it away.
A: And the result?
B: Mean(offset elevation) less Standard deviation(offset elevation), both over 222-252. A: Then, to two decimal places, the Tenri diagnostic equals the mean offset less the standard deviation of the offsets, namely -0.10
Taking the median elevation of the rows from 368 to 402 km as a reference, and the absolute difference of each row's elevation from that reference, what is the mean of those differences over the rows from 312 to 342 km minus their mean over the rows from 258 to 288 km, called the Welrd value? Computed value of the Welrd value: -0.087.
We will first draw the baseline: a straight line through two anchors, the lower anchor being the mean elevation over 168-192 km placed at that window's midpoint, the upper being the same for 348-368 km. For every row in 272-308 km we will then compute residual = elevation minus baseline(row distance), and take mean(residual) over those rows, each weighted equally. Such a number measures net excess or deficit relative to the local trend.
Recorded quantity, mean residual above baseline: -0.09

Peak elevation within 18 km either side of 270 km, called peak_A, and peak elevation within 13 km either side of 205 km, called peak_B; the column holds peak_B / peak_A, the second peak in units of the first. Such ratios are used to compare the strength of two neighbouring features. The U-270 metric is 1.00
